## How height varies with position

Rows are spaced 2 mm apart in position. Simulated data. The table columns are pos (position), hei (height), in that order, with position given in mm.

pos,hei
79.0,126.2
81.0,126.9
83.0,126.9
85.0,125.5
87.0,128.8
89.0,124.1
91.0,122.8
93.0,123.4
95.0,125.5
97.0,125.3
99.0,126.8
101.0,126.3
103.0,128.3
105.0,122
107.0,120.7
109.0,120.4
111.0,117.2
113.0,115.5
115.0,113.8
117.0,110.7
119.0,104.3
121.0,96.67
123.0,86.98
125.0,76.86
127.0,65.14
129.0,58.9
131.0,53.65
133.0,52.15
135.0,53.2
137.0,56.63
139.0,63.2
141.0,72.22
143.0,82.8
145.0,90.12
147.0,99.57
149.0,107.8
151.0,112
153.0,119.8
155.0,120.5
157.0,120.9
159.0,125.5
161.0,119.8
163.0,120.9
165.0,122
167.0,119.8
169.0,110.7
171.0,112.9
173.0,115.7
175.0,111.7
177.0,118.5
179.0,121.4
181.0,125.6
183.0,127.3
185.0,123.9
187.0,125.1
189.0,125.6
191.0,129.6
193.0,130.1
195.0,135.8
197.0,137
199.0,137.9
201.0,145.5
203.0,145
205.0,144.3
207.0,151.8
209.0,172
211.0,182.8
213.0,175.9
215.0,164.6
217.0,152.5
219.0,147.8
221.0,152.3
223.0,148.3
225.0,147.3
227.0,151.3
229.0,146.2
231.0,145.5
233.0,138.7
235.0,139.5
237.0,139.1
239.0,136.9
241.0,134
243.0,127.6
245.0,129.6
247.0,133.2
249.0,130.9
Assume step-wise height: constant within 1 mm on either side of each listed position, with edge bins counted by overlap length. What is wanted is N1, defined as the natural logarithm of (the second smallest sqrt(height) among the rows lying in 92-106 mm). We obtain 2.41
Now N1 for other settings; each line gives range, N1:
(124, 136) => 1.99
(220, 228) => 2.50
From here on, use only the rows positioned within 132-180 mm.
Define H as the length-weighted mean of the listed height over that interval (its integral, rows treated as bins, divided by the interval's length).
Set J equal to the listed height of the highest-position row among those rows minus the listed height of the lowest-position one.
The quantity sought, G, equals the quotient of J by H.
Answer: 0.7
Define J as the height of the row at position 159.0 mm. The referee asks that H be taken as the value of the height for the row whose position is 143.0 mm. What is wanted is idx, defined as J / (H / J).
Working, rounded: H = 82.8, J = 125.5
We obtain 190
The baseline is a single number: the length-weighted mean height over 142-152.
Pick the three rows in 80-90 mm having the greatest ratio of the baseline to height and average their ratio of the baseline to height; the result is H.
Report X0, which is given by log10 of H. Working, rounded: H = 0.78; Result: -0.11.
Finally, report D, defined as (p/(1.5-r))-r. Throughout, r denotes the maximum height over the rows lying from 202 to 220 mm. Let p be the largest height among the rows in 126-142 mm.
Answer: -183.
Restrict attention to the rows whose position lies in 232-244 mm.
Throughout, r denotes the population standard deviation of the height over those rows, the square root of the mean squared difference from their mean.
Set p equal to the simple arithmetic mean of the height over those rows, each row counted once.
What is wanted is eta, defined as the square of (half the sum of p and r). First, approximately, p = 136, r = 4.2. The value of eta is 4910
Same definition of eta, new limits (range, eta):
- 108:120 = 3527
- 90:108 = 4026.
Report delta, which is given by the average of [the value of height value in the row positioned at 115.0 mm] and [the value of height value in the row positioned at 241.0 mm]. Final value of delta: 124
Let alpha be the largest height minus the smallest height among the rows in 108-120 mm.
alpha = 16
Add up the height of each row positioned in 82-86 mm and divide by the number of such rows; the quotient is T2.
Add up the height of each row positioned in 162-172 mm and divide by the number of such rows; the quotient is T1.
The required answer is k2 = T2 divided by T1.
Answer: 1.1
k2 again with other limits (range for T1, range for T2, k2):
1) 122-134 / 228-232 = 2.2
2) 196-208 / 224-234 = 1.0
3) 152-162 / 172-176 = 0.9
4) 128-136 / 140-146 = 1.5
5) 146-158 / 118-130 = 0.7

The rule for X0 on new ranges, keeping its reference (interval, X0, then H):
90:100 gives -0.10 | 0.80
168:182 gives -0.06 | 0.88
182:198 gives -0.10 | 0.79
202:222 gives -0.17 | 0.68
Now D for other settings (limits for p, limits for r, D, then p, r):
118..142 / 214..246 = -165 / 104.3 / 164.6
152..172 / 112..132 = -117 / 125.5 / 115.5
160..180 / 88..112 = -129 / 122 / 128.3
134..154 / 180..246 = -183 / 119.8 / 182.8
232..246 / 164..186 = -128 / 139.5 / 127.3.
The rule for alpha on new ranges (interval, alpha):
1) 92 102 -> 3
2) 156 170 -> 15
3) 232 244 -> 12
